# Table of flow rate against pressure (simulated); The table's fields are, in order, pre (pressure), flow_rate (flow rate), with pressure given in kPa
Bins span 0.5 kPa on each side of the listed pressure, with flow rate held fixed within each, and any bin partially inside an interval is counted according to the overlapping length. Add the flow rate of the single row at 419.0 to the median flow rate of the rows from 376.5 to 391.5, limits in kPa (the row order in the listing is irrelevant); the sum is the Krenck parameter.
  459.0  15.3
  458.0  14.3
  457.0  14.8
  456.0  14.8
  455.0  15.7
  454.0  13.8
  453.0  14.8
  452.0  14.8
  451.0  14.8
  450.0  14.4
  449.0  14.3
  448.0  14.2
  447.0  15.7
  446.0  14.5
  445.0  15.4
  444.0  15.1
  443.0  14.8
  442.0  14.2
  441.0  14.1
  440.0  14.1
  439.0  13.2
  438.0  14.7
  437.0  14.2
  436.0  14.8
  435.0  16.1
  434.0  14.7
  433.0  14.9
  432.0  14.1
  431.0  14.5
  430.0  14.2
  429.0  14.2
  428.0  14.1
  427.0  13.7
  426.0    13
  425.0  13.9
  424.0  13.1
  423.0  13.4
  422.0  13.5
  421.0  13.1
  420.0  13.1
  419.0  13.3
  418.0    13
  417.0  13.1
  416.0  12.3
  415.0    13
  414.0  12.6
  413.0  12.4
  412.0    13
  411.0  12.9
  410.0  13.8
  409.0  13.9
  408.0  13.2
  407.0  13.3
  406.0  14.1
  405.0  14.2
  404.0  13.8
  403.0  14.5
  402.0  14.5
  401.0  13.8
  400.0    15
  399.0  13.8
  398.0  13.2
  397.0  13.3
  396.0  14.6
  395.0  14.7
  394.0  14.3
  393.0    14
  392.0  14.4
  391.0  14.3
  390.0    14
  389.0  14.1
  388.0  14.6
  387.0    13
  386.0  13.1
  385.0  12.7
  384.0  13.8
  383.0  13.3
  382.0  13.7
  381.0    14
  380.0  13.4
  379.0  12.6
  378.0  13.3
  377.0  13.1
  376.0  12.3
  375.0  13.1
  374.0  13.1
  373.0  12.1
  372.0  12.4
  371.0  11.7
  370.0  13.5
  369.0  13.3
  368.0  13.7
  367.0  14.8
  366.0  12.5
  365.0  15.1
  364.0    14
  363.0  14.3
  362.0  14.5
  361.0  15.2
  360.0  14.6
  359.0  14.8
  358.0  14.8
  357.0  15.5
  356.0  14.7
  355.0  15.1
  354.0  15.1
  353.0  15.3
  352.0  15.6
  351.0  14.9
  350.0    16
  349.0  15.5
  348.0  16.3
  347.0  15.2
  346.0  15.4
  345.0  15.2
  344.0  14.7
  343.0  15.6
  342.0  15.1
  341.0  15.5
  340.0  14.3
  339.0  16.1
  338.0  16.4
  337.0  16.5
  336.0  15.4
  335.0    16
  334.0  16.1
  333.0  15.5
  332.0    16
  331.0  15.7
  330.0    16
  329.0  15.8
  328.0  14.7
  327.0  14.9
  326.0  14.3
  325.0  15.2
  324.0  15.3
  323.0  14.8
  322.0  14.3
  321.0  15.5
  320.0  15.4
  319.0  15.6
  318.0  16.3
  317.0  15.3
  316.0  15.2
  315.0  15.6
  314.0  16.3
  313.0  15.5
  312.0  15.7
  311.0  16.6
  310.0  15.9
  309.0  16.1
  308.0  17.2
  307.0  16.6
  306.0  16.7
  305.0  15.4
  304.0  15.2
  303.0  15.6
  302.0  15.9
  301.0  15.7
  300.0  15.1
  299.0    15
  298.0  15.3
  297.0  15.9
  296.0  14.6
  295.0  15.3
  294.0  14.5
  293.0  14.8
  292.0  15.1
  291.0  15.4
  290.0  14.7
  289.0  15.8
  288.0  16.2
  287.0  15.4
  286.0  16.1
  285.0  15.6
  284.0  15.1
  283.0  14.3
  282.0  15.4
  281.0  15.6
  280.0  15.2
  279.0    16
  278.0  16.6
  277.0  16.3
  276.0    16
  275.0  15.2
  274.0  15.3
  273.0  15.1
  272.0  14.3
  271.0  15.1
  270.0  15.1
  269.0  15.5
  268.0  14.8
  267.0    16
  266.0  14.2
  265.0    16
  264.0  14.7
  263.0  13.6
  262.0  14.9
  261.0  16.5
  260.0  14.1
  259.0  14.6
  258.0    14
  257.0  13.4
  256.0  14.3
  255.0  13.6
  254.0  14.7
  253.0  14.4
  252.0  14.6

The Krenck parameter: 26.7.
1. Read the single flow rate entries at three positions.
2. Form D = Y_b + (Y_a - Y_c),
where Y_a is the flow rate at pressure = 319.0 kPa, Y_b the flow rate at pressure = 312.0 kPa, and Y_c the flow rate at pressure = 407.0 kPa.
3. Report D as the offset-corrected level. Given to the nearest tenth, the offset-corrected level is 18.0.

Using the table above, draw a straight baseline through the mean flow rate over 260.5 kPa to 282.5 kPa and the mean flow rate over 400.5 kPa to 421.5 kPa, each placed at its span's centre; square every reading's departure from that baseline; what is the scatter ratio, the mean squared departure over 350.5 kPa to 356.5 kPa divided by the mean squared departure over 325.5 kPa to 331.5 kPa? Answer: 1.0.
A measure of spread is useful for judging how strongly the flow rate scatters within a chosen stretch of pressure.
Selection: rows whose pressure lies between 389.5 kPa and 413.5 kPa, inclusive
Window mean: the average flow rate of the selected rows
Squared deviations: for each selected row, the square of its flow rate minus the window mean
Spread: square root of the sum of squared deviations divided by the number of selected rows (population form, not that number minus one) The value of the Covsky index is 0.63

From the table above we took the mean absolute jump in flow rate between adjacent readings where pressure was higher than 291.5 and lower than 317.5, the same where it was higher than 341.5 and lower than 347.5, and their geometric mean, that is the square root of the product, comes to 0.49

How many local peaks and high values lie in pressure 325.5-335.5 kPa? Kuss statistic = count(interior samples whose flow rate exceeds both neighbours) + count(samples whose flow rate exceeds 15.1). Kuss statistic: 11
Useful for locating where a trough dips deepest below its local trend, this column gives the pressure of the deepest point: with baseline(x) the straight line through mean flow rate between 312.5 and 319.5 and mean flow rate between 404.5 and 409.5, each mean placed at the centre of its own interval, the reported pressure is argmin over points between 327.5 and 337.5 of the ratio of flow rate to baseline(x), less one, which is 328.0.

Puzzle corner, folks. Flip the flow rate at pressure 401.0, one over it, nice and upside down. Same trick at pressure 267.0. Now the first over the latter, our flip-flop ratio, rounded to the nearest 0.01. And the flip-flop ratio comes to 1.16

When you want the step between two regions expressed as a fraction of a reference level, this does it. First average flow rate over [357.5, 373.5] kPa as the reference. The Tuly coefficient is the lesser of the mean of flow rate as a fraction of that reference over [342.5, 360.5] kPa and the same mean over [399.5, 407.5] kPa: 1.02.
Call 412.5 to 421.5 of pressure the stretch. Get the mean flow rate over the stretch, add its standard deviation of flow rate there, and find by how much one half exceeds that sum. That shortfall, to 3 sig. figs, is -12.7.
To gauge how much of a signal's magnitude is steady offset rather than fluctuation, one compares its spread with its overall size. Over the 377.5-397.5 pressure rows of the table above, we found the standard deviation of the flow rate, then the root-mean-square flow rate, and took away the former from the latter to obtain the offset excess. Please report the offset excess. 13.1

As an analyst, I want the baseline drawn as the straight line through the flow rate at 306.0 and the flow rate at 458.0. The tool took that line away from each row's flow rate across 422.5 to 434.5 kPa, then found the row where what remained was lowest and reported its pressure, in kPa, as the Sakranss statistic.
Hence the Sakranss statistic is 426.0 kPa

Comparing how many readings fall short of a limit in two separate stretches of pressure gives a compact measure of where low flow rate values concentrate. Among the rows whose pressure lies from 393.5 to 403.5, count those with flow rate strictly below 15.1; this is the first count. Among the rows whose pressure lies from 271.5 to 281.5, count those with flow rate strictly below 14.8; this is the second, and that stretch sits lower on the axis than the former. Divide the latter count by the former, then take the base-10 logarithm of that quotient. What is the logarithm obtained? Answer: -1.0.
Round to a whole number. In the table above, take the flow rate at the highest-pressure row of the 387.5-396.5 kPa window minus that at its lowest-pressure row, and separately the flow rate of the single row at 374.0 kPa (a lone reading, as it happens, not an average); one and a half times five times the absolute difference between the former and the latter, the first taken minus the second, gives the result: 98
